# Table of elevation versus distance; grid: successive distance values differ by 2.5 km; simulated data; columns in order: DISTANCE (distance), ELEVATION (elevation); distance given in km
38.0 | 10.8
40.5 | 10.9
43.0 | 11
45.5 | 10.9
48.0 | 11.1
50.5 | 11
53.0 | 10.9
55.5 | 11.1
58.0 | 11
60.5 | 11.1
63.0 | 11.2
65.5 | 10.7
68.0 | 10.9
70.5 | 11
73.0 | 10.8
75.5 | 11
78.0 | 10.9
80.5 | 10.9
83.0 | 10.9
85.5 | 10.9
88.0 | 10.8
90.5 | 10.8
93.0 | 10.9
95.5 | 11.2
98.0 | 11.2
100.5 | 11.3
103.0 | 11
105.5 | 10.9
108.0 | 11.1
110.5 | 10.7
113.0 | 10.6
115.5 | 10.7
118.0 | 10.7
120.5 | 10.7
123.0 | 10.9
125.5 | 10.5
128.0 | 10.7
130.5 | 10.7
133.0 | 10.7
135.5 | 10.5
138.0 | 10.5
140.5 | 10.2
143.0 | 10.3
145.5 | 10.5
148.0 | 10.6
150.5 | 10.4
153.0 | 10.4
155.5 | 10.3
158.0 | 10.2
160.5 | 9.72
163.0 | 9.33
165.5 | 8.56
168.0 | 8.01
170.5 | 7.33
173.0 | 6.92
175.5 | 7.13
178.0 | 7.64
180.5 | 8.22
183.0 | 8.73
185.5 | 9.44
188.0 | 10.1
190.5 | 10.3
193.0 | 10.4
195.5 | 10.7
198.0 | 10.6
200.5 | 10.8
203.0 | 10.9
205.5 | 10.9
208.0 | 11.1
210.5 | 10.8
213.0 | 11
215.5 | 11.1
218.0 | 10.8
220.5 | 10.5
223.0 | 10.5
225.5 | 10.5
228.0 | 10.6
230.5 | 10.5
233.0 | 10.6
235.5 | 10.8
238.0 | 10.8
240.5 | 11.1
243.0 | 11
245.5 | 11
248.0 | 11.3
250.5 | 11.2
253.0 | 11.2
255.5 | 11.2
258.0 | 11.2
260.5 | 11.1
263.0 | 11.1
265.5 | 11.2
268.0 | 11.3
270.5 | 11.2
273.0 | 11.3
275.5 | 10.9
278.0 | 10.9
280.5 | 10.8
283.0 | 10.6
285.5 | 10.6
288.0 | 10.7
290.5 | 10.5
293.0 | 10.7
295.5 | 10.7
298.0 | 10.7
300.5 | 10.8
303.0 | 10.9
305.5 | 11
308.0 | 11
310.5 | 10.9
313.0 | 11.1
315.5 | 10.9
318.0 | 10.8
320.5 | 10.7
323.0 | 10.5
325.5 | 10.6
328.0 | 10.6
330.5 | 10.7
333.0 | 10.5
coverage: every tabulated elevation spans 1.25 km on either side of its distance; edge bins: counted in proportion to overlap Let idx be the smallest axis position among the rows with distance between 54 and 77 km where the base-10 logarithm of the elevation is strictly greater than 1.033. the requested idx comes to 55.5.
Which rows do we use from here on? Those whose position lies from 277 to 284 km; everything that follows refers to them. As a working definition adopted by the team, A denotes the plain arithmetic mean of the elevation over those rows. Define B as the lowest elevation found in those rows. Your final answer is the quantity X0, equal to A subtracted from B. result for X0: -0.17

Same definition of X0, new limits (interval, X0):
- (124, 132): -0.13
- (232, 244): -0.26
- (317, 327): -0.15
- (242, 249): -0.10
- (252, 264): -0.06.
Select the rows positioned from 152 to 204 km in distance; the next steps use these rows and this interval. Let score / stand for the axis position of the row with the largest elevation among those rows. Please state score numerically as 203.0 km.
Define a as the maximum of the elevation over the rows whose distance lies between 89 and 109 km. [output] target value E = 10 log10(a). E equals 10.5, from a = 11.3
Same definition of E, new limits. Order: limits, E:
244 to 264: 10.5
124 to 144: 10.3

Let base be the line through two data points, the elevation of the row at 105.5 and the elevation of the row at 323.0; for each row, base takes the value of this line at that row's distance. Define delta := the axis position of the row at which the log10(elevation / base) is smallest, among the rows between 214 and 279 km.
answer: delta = 220.5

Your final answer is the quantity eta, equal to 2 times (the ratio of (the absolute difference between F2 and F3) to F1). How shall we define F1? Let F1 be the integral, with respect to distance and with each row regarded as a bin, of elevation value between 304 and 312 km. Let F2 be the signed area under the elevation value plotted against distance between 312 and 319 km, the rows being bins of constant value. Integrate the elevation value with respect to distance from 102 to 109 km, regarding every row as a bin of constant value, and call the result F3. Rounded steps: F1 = 88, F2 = 77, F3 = 77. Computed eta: 0.0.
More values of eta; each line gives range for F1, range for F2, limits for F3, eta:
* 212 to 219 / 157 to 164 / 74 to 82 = 0.5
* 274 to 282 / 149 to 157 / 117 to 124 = 0.2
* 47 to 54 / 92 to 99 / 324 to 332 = 0.2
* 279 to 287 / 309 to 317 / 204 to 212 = 0.0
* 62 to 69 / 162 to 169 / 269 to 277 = 0.7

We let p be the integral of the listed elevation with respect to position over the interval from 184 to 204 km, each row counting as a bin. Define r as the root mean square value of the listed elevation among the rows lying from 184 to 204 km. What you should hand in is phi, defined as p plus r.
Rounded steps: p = 208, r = 10.4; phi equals 218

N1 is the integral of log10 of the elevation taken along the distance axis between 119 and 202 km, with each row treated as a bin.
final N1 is 82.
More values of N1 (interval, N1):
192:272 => 83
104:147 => 44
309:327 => 19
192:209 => 18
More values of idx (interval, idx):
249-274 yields 250.5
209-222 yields 210.5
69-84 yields 70.5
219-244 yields 235.5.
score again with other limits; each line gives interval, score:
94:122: 100.5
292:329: 313.0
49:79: 63.0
